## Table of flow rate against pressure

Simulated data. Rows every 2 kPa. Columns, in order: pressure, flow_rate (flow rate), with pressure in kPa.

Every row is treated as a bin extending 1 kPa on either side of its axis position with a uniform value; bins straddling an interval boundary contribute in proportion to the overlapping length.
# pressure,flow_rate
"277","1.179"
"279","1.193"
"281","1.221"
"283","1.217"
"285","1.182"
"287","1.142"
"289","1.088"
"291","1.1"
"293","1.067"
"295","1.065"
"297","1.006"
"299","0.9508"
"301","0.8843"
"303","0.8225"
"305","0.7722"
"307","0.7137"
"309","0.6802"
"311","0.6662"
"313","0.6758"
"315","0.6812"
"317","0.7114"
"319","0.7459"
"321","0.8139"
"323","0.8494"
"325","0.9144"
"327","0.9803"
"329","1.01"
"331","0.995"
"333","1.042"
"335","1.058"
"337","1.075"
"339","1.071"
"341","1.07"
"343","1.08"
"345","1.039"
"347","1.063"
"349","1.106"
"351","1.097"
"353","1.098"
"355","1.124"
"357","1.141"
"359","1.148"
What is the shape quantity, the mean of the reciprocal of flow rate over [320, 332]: 1.09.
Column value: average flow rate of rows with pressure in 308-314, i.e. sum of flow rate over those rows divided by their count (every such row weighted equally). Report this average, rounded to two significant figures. 0.67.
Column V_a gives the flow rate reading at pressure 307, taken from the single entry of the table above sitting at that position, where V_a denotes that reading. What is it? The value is 0.7137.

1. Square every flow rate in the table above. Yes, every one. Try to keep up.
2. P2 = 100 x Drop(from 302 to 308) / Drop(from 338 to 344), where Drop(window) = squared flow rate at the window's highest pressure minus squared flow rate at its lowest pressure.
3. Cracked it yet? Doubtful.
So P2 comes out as -863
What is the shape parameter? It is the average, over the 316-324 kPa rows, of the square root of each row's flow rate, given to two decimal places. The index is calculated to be 0.88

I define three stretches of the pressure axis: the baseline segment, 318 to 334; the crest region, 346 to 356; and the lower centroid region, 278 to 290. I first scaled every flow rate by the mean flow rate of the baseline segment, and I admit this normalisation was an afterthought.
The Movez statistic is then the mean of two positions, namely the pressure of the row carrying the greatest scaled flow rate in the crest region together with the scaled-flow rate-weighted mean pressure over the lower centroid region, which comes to 319.4 kPa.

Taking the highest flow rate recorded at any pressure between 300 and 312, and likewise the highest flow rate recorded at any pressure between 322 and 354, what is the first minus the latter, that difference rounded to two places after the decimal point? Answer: -0.22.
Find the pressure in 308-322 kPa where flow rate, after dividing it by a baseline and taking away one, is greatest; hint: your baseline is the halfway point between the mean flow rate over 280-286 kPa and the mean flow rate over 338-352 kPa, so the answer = 321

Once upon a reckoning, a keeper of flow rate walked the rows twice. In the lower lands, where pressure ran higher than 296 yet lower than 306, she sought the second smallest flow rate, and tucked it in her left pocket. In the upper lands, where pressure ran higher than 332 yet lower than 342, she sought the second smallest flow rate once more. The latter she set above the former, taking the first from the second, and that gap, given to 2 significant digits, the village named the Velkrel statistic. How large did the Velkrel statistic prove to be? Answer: 0.24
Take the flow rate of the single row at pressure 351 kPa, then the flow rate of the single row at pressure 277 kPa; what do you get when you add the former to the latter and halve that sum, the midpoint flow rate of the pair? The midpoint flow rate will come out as 1.14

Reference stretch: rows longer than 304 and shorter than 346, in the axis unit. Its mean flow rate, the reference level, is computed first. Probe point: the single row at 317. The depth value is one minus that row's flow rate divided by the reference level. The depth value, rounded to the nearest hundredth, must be 0.20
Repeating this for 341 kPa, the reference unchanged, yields -0.21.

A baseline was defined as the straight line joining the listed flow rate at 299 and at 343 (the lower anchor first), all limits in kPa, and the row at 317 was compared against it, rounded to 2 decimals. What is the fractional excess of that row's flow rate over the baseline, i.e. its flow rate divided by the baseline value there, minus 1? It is -0.29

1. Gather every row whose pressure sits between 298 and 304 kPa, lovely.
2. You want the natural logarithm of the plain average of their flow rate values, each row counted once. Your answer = -0.1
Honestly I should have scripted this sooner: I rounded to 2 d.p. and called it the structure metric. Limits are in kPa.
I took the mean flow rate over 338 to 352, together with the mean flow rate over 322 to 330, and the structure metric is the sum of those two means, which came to 2.01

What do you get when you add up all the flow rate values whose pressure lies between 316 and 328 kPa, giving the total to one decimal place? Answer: 5.0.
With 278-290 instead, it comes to 7.0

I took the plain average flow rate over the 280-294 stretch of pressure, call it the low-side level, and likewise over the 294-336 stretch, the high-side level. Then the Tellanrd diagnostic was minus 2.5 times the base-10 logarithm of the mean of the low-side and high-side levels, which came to -0.002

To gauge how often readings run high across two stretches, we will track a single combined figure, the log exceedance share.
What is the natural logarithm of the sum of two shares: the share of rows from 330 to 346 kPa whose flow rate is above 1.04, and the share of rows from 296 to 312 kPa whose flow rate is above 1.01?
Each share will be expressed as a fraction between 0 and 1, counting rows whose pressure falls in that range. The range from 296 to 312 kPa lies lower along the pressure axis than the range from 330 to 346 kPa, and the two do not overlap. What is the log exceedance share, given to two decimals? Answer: -0.29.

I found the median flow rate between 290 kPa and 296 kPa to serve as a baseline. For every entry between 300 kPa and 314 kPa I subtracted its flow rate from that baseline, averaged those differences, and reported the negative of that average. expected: -0.32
